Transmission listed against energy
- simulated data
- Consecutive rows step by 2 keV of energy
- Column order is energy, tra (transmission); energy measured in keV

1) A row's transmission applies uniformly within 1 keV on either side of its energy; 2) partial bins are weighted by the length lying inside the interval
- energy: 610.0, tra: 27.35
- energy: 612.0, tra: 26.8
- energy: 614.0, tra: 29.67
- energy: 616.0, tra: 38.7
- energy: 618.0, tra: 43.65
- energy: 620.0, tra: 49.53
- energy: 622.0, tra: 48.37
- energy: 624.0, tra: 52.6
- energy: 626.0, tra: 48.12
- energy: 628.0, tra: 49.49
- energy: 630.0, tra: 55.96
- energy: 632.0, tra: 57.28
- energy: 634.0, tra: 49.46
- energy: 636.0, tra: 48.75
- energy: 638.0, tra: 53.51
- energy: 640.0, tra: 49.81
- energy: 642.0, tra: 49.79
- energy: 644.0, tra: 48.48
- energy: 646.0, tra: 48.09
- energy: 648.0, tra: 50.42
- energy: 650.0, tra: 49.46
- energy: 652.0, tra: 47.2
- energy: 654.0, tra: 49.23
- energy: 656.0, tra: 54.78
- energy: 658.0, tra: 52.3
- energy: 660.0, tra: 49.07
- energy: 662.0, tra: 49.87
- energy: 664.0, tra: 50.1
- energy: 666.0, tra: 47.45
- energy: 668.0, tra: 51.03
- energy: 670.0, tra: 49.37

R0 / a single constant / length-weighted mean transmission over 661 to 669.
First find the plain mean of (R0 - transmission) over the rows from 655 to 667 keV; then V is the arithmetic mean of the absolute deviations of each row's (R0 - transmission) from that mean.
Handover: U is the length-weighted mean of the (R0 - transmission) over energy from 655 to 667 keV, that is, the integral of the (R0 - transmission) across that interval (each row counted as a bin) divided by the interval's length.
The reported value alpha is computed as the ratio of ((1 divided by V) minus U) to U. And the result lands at -1.5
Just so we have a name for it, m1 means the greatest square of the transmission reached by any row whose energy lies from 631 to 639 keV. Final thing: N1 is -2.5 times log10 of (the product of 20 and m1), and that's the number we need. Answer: -12.0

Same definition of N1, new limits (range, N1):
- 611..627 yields -11.9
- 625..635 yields -12.0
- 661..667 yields -11.8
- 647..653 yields -11.8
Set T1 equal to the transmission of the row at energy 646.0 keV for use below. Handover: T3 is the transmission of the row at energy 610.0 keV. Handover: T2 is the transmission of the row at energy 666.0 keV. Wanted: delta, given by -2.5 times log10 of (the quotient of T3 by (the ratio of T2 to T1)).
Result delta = -3.61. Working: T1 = 48.09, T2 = 47.45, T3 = 27.35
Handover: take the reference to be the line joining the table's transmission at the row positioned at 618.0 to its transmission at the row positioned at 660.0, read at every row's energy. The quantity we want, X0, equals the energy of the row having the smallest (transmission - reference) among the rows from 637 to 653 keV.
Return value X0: 652.0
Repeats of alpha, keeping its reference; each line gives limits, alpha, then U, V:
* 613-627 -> -1.0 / 5.2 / 6.0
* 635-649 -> -4.7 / -0.2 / 1.2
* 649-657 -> -1.8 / -0.6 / 2.3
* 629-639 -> -1.1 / -3.4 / 3.1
